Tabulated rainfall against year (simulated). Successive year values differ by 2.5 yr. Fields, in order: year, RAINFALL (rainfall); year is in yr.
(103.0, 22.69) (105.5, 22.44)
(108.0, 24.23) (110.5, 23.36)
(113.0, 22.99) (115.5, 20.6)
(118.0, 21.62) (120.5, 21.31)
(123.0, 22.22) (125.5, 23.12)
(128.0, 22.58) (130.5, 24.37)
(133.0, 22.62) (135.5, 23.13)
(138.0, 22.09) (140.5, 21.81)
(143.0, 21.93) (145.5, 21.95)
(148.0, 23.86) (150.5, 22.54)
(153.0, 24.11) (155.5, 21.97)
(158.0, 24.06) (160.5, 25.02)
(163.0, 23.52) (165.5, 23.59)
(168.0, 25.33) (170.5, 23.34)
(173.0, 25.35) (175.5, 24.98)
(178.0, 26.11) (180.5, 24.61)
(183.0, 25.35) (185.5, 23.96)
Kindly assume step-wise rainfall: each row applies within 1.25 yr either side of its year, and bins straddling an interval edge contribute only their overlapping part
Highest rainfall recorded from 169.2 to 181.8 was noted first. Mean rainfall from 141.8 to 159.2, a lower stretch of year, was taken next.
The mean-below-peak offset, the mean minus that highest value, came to -3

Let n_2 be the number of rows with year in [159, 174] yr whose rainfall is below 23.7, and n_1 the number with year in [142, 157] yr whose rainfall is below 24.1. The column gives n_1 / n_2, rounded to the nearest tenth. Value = 1.7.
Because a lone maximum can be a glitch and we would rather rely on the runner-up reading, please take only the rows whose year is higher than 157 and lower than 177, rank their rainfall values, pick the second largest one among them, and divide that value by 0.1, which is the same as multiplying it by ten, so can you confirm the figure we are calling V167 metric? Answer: 253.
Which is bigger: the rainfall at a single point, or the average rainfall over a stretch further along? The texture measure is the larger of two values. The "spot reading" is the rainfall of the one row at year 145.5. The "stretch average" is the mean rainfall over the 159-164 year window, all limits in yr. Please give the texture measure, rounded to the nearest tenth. 24.3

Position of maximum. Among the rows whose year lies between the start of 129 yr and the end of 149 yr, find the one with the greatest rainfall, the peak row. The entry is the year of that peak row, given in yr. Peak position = 130.5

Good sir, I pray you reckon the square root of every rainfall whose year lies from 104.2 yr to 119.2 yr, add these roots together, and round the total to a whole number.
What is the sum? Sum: 28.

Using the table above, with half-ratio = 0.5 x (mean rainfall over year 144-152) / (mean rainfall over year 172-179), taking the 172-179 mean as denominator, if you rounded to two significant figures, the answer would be 0.45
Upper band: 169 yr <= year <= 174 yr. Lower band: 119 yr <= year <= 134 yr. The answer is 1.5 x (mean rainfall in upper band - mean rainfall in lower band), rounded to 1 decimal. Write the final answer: 2.5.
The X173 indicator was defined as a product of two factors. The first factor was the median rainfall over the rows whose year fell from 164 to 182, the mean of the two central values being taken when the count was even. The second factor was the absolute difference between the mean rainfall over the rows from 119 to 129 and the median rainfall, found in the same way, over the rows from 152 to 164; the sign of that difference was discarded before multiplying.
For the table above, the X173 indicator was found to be 44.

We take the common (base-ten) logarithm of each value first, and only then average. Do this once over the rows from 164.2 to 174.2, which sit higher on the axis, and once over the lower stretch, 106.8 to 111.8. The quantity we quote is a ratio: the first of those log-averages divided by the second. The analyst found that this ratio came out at 1.01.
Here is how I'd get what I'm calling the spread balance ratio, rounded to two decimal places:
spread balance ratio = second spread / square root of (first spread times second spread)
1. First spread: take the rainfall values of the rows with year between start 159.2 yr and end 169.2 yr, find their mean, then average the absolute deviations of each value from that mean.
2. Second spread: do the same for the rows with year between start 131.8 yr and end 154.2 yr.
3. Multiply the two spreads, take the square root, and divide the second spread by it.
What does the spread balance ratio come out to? 0.92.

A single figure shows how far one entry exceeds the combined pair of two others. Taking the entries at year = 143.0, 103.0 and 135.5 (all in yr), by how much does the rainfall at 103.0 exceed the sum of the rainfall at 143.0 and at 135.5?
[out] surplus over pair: -22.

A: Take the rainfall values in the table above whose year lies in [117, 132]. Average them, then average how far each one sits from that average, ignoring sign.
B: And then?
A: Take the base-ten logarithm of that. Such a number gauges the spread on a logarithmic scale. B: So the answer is -0.09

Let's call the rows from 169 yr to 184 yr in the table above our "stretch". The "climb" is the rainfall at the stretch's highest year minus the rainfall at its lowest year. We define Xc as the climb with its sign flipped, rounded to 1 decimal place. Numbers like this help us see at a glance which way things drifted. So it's -2.0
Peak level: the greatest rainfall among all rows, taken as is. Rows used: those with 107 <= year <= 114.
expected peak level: 24.23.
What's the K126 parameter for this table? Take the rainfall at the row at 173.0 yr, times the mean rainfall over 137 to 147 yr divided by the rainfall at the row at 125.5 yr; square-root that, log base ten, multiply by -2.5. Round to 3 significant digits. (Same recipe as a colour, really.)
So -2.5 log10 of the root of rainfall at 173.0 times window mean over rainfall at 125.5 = -1.73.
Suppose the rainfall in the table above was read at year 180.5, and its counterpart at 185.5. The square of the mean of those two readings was 590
